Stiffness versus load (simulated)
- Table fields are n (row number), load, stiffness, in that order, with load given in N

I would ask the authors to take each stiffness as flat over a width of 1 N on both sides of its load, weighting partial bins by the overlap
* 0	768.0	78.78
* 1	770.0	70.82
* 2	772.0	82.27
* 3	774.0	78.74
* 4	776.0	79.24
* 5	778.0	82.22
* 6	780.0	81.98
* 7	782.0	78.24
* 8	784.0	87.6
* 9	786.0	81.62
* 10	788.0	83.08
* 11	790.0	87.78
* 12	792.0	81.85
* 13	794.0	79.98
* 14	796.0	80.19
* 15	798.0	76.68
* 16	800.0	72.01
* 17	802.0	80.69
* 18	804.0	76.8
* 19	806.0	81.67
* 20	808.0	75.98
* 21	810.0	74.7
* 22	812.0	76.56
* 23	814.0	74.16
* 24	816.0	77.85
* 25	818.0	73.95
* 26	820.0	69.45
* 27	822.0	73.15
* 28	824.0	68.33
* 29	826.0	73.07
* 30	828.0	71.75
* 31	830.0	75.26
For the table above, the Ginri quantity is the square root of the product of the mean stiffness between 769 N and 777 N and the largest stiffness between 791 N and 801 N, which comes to 79.8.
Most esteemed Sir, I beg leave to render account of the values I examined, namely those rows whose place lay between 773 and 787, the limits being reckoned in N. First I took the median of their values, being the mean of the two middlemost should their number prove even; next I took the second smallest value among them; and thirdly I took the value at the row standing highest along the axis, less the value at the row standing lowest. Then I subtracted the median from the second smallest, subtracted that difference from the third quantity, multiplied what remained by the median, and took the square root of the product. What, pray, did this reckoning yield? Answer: 21.7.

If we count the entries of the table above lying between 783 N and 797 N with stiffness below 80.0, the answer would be 1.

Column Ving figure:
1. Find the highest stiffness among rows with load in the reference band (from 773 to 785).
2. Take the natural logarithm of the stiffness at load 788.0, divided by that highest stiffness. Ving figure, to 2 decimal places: -0.05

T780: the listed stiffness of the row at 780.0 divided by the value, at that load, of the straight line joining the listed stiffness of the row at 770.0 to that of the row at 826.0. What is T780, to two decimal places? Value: 1.15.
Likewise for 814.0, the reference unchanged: 1.02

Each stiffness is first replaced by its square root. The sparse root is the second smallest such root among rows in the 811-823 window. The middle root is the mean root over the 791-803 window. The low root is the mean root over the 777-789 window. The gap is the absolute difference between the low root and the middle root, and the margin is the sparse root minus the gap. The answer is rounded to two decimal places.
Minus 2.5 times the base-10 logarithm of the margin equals -2.30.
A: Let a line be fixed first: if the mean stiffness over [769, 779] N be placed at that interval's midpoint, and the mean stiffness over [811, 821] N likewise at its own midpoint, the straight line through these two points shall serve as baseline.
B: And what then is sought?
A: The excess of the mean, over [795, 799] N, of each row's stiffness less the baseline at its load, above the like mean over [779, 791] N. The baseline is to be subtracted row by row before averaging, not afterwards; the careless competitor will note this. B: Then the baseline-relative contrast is -3.7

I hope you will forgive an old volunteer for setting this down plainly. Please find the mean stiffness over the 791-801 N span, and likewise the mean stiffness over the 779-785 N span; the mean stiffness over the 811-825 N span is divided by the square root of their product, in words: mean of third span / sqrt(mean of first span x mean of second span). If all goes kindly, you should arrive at 0.913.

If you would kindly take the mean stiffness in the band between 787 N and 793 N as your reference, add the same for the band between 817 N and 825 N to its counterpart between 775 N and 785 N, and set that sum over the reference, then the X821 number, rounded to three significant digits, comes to 1.82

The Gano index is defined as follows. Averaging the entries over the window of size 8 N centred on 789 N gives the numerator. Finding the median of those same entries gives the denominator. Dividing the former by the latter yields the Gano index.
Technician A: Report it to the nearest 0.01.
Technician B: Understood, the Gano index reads 1.01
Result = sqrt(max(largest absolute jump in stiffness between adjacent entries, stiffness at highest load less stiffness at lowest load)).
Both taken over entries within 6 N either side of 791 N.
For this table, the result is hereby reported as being 2.4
